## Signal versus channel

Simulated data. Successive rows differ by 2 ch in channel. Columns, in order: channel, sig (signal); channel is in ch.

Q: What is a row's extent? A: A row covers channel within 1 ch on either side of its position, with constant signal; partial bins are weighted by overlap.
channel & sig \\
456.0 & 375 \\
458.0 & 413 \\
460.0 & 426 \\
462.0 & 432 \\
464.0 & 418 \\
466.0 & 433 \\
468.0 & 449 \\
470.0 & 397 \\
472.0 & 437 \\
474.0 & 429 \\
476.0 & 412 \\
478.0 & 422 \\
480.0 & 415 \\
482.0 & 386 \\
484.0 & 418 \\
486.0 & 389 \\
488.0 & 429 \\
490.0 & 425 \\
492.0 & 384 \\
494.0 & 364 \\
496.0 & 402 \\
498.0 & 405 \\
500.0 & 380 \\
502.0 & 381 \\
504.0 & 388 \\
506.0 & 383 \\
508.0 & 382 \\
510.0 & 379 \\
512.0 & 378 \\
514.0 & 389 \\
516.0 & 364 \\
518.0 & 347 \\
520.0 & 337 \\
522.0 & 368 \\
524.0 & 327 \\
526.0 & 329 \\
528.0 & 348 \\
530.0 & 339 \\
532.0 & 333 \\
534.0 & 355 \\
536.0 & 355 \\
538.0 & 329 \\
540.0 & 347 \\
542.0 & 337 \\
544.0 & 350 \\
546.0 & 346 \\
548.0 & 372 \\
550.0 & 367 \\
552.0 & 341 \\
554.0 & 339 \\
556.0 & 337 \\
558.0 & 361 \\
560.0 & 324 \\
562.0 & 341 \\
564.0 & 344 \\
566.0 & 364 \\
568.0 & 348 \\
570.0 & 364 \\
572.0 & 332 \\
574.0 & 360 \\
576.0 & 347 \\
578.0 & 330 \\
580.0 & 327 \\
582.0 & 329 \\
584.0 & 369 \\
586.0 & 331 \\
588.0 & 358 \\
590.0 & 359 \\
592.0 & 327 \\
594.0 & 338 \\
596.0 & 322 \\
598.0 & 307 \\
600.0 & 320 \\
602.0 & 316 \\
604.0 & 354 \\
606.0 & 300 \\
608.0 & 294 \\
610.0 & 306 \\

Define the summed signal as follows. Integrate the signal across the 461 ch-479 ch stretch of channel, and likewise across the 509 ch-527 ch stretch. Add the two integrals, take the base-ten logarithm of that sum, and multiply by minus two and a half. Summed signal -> -10.4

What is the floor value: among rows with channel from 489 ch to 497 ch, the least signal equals 364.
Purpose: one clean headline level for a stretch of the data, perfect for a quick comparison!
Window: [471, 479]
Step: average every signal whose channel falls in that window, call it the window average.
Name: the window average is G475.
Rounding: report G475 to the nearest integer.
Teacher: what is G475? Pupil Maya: 425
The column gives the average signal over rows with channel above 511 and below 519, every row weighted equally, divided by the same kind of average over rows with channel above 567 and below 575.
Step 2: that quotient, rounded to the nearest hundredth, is 1.05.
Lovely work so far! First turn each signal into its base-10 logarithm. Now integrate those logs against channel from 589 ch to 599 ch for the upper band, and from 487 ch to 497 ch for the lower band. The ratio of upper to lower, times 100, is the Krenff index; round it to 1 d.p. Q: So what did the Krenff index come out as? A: 96.8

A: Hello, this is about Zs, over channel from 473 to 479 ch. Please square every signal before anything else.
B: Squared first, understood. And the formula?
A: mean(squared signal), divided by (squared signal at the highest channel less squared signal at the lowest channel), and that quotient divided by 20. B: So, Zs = -1.5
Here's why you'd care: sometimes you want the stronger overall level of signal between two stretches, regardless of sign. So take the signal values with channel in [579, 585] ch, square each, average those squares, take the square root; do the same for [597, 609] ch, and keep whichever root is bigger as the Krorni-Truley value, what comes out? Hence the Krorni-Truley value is 342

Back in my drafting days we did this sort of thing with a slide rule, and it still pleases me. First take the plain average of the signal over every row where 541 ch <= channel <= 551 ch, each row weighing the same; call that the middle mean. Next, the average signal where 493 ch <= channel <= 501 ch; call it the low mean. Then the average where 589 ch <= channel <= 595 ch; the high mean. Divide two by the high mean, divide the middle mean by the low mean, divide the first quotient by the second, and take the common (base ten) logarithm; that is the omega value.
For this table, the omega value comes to -2.19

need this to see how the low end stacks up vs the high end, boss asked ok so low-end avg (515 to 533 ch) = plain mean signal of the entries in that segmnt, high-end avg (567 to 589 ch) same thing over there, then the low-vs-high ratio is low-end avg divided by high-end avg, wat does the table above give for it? 1.00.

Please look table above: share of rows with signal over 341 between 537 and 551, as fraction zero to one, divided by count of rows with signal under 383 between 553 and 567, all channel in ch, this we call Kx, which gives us 0.10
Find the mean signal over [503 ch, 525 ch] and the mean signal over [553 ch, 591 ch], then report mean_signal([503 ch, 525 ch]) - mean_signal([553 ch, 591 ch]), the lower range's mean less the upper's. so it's 22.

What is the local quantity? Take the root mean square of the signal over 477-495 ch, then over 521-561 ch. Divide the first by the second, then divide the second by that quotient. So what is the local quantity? 295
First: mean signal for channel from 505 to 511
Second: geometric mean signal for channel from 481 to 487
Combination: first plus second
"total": 779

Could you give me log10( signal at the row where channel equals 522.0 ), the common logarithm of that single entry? 2.57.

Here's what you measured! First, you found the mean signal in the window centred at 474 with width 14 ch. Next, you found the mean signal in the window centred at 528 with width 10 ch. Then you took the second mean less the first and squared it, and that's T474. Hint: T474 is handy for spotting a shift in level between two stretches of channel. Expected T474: 7709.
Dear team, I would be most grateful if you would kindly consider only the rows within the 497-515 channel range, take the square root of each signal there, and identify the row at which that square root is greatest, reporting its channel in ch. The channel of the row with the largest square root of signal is 498.0 ch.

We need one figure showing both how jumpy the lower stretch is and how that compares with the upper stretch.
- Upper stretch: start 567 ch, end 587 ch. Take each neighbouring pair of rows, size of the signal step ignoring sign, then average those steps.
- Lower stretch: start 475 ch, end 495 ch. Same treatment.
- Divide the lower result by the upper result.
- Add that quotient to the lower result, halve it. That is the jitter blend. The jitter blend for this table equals 12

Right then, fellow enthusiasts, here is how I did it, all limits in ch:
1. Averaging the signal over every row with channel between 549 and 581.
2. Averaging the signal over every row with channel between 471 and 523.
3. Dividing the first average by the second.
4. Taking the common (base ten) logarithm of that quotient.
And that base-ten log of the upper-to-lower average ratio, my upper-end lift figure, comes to -0.06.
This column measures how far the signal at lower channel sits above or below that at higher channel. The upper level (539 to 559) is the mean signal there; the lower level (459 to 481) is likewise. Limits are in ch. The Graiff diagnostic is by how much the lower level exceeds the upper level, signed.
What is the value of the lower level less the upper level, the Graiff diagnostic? 75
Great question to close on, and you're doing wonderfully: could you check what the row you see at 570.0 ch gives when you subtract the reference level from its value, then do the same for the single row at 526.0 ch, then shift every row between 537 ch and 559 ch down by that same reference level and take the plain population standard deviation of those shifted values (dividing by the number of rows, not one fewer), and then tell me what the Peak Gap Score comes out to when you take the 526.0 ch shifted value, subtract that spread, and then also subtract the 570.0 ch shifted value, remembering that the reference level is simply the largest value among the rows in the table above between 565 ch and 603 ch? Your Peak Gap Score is -48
